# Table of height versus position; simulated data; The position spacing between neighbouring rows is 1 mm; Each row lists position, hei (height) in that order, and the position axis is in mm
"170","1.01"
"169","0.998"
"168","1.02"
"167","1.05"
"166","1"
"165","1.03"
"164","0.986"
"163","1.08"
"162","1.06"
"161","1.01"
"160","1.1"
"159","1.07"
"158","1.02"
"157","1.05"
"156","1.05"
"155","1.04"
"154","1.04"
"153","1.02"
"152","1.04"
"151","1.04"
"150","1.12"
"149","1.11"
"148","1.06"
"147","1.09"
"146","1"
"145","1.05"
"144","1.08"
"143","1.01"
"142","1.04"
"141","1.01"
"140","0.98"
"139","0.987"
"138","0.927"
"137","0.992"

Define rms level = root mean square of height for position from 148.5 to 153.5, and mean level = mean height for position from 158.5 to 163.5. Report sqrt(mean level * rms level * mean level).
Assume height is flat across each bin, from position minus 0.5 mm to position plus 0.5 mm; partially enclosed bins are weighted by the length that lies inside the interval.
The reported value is 1.10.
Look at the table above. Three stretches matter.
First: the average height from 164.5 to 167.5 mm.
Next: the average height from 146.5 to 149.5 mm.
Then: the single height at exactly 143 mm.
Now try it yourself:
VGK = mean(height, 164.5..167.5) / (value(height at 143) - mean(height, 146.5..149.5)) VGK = -13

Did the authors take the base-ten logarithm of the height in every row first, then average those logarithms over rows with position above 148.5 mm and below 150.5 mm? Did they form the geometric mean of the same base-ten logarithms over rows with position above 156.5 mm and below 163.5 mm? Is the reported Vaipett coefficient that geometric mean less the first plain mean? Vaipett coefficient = -0.029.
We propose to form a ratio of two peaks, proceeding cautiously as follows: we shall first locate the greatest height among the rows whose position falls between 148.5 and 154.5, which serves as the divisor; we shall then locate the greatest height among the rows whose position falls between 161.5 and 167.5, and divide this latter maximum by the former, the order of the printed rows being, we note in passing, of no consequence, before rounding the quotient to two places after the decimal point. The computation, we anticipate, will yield 0.96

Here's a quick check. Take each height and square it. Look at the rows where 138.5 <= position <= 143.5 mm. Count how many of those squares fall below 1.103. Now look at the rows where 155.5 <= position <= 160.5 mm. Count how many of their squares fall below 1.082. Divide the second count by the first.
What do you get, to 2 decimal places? 0.20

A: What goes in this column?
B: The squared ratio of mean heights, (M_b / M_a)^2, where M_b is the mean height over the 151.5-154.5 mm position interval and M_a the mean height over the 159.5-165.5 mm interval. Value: 0.98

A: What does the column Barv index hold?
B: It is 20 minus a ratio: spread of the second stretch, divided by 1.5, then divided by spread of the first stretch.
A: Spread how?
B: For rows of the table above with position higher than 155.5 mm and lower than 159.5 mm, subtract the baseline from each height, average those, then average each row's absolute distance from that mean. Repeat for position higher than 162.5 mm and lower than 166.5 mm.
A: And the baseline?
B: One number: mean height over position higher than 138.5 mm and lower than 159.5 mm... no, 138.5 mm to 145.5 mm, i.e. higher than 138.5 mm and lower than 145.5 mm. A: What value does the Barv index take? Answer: 18.5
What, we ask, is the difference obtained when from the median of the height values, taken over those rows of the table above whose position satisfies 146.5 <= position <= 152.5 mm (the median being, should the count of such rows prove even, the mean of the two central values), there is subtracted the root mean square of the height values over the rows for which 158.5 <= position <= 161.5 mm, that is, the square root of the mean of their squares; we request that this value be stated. 0.01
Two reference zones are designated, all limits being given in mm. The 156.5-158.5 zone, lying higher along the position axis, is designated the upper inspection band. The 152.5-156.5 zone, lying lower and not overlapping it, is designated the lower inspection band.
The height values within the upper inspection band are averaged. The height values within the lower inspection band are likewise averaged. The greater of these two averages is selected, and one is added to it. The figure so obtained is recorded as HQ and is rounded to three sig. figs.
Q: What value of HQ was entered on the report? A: 2.04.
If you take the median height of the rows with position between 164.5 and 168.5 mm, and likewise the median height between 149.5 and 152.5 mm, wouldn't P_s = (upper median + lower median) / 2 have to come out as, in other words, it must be 1.03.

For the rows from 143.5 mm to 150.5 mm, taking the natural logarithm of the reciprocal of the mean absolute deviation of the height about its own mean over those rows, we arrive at 3.47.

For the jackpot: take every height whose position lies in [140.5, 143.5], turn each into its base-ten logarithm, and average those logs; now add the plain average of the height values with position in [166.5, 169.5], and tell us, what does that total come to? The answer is 1.03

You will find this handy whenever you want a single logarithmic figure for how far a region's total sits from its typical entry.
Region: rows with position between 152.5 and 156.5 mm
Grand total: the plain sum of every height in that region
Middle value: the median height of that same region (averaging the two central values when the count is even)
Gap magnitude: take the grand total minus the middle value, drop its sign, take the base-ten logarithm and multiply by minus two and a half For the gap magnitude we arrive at -1.23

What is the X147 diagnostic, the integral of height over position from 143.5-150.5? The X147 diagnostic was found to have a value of 8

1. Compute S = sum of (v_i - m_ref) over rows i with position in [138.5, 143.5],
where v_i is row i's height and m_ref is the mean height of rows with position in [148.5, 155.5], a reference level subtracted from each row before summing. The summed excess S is -0.27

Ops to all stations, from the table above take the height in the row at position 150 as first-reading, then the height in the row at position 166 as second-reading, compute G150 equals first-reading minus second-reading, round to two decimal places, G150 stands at 0.12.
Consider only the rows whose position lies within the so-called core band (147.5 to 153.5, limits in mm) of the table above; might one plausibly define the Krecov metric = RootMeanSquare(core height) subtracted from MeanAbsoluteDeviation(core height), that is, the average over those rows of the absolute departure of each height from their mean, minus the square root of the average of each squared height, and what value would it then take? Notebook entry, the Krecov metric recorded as -1.03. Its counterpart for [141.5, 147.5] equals -1.02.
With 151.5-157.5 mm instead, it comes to -1.03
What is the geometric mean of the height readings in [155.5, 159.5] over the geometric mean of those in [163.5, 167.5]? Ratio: 1.03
